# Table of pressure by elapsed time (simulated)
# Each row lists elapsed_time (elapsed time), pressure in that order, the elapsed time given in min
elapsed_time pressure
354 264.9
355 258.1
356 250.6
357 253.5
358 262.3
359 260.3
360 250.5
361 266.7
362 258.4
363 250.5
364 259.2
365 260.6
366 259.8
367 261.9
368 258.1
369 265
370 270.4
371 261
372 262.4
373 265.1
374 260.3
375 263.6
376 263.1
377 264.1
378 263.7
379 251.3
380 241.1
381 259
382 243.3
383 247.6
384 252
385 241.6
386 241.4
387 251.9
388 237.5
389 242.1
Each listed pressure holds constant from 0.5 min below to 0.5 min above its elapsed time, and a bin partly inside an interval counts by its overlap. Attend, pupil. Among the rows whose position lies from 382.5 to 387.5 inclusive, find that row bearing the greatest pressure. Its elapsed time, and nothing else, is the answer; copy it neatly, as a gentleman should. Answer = 384 min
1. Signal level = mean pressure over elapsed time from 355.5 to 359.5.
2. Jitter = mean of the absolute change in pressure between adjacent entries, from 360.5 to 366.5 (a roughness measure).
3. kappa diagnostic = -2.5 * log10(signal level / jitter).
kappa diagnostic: -4.2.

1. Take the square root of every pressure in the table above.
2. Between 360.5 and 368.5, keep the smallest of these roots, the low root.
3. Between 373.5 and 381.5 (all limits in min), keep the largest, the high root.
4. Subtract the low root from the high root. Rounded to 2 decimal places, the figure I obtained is 0.42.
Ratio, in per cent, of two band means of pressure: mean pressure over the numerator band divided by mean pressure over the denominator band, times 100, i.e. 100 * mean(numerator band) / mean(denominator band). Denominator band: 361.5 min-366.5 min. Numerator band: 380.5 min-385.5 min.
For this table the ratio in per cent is 97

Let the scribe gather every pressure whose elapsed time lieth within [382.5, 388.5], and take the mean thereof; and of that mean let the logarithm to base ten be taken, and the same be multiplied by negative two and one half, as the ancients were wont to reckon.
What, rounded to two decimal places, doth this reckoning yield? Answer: -5.97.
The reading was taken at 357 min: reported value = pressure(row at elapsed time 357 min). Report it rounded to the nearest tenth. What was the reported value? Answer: 253.5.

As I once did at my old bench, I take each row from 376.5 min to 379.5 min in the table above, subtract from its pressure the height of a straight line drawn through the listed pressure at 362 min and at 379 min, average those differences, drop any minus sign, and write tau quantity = 8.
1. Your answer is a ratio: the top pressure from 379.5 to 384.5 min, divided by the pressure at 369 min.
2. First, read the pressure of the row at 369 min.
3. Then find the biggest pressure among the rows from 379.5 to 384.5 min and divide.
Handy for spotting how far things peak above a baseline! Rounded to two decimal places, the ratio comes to 0.98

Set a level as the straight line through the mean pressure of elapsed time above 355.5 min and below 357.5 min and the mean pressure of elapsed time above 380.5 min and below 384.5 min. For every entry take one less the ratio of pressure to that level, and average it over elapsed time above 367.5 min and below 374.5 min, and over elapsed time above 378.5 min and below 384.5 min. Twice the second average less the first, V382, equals 0.060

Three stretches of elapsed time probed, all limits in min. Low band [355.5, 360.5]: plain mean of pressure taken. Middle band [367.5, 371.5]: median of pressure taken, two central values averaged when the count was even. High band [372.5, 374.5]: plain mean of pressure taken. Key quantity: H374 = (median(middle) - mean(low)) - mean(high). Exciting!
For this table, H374 -255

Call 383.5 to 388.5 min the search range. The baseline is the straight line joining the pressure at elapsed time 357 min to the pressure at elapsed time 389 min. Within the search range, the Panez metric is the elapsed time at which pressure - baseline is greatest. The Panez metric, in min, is 387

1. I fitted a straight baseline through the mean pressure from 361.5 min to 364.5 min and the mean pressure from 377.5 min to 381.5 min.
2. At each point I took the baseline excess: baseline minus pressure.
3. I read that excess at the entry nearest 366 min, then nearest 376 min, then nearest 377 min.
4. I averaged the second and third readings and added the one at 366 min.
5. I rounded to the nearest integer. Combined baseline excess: -14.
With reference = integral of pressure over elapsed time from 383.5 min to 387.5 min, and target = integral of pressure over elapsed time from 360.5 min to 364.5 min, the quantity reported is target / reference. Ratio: 1.05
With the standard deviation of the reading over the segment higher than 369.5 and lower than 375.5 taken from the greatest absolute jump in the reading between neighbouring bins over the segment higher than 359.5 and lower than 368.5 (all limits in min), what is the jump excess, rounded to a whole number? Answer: 13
